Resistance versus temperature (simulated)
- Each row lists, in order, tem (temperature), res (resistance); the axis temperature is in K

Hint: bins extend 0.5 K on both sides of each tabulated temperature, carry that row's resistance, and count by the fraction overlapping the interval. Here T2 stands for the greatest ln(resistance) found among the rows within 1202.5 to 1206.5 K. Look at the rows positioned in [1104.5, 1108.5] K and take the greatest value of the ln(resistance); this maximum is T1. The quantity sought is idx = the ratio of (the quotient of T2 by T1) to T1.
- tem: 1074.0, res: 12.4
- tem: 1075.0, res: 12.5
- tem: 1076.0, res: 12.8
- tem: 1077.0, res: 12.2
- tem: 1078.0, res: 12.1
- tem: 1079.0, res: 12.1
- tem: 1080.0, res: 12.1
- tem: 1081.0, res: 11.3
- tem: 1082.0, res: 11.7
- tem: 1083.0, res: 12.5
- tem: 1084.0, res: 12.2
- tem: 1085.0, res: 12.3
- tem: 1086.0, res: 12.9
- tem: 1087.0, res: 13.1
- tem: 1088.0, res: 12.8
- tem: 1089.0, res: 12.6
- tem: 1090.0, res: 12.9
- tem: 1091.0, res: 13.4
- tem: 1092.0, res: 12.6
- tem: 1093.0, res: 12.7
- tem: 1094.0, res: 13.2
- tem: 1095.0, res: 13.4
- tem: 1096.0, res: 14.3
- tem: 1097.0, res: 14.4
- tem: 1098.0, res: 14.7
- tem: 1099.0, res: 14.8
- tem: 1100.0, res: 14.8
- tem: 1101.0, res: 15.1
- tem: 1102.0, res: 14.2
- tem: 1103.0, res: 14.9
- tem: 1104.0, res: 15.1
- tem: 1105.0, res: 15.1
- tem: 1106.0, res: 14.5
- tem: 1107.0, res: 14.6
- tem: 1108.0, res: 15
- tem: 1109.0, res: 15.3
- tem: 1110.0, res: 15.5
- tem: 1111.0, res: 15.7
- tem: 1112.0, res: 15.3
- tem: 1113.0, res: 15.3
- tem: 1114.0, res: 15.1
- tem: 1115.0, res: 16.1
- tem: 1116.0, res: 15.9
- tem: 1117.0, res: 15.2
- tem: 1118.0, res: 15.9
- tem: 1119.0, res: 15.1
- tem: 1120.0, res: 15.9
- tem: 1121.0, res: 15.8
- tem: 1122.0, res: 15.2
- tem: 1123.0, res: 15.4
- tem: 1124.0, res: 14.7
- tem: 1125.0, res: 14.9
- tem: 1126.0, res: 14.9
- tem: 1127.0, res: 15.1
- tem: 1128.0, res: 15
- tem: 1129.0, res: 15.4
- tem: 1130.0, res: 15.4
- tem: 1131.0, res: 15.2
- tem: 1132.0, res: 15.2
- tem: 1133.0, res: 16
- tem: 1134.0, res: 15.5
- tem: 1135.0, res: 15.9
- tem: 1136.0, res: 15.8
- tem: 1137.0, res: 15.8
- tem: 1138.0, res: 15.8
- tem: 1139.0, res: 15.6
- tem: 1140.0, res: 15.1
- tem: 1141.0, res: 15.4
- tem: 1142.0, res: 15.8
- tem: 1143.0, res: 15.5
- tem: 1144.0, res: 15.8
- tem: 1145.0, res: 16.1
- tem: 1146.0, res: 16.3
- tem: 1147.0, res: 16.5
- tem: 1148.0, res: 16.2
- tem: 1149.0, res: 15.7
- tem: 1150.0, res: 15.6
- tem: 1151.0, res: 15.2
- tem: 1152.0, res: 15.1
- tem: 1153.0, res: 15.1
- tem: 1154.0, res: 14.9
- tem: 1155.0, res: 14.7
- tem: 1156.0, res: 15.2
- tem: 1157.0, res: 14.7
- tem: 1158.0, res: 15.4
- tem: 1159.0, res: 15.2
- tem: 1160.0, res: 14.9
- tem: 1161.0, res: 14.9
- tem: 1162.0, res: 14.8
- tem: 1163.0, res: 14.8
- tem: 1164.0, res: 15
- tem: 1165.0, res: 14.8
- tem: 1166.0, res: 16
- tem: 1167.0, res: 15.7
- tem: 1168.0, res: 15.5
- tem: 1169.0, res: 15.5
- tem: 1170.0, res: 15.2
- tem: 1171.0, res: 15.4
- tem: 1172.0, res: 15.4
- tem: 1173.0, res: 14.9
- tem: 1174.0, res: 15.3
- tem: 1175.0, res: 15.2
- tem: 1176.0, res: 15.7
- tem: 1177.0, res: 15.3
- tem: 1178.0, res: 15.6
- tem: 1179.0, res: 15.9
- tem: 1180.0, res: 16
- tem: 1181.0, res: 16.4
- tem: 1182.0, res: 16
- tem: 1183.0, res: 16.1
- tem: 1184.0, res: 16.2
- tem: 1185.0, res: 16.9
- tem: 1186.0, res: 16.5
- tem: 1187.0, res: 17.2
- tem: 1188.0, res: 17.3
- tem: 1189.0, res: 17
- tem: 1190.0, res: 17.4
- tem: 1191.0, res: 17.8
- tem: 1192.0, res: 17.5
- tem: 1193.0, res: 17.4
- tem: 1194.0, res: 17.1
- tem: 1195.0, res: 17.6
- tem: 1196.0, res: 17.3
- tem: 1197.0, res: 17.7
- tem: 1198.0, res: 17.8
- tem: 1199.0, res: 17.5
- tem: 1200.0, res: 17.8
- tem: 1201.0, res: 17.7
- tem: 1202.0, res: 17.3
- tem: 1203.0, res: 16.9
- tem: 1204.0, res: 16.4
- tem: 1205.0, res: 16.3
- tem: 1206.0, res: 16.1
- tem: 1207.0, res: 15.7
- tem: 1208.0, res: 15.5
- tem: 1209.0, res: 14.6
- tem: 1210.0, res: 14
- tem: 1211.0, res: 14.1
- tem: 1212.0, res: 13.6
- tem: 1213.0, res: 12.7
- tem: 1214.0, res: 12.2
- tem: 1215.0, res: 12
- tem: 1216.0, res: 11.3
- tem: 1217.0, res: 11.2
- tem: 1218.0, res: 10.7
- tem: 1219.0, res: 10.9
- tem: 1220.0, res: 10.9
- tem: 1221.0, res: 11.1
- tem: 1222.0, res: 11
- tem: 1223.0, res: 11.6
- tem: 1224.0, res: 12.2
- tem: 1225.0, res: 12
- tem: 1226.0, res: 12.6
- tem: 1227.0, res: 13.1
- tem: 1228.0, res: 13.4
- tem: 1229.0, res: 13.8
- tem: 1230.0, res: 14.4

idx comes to 0.38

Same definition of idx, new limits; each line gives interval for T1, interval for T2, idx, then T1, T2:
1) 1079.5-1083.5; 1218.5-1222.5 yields 0.38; 2.53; 2.41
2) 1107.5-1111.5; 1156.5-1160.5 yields 0.36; 2.75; 2.73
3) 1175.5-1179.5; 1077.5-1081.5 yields 0.33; 2.77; 2.49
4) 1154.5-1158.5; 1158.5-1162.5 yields 0.36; 2.73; 2.72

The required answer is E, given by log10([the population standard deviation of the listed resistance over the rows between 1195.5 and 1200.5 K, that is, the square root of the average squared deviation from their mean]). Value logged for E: -0.71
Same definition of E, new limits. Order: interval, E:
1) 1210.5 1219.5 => 0.05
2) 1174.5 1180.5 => -0.54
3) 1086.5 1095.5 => -0.52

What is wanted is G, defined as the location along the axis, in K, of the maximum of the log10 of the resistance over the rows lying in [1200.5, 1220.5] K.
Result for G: 1201.0 K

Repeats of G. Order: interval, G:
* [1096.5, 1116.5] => 1115.0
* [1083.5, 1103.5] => 1101.0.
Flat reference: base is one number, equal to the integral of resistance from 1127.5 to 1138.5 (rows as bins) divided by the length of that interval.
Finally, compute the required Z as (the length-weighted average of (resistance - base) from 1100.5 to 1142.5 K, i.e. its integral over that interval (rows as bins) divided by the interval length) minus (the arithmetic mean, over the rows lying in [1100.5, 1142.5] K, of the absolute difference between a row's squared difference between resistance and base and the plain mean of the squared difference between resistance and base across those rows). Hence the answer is -0.4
